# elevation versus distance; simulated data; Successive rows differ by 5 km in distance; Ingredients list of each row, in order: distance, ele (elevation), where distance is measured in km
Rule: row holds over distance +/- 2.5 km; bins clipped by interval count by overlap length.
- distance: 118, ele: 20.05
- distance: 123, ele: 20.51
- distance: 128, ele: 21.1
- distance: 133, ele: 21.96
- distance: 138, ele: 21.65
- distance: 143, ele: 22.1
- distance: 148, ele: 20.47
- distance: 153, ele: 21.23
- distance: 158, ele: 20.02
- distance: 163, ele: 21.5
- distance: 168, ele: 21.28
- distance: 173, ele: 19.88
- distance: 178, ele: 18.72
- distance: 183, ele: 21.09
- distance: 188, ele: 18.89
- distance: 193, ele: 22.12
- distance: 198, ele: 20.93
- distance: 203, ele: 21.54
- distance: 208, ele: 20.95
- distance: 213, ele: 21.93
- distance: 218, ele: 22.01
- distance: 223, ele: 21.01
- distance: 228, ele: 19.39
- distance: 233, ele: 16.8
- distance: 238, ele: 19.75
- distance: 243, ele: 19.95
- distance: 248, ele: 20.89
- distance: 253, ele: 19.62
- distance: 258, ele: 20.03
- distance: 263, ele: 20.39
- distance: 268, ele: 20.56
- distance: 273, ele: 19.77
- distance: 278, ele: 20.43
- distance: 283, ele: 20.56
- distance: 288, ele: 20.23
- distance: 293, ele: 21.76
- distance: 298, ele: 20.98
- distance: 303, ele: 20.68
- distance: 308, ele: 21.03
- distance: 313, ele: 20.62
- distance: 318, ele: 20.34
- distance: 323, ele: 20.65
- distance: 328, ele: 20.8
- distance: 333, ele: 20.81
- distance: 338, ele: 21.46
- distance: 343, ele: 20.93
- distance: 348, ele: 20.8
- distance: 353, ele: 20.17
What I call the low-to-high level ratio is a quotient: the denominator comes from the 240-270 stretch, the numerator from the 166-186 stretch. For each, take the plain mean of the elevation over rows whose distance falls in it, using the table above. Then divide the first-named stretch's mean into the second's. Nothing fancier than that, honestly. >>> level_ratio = 1.00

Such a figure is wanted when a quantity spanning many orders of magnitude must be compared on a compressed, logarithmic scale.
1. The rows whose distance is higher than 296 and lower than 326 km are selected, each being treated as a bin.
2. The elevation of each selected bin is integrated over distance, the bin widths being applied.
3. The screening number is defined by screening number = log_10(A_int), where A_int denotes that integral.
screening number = 2.79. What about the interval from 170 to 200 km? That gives 2.78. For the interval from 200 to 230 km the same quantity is 2.80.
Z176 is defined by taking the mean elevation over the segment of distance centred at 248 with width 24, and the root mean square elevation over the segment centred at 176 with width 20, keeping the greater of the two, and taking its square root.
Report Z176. 4.50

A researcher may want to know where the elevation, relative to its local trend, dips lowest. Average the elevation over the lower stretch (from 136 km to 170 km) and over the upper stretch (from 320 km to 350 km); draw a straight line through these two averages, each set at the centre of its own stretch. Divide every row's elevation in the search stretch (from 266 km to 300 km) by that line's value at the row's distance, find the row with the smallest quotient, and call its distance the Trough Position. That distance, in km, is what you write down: 273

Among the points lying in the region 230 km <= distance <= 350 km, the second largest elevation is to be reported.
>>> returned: 21.46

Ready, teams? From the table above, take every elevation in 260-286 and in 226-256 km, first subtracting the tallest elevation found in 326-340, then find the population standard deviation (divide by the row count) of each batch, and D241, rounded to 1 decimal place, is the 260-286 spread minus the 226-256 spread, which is -1.0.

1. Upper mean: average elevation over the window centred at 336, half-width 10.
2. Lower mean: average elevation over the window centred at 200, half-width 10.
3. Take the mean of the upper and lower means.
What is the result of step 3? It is 21.2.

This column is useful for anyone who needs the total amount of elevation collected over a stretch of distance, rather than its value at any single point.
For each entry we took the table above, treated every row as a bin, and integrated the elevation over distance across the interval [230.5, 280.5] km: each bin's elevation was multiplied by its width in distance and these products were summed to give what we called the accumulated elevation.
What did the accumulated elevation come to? 991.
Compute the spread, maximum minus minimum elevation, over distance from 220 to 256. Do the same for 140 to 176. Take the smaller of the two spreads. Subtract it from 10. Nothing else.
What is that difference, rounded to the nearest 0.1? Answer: 7.8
